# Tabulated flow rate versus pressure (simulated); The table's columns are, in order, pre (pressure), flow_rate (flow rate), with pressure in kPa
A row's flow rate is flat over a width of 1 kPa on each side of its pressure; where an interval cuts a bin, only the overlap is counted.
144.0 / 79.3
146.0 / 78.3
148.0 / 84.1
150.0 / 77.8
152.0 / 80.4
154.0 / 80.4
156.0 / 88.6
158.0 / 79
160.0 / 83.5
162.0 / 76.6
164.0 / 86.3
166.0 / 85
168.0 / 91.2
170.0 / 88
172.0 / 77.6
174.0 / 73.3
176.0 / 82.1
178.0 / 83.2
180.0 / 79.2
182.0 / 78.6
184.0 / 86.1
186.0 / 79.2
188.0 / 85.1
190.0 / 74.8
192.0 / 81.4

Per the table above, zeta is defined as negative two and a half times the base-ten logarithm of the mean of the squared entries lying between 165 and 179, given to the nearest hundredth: -9.60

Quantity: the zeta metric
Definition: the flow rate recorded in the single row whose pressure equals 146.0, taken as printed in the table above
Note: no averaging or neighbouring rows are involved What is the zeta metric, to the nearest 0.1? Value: 78.3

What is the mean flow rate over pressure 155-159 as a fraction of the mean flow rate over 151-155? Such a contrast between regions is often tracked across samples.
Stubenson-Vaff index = 1.04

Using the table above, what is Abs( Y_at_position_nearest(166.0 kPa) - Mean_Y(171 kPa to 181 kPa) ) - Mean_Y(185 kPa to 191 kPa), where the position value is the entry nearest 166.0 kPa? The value -74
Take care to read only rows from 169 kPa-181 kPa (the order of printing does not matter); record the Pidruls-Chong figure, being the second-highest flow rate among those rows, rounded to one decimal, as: 83.2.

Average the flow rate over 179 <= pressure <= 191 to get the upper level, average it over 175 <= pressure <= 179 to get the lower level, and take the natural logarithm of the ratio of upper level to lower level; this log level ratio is -0.026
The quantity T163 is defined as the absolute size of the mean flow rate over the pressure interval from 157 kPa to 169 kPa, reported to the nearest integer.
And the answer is 84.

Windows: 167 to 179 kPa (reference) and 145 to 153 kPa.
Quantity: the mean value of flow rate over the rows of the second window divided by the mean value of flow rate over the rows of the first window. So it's 0.97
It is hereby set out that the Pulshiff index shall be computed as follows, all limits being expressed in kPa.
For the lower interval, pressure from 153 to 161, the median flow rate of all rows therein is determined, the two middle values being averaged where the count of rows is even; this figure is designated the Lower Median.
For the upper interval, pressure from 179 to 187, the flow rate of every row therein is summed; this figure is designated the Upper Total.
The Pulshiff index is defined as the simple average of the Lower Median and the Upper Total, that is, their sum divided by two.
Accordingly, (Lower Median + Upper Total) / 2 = 203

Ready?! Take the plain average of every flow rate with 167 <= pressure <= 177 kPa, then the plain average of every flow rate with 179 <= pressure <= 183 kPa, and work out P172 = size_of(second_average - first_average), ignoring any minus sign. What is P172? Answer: 3.5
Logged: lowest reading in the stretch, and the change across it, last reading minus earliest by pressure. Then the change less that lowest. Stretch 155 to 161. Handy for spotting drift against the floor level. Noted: -84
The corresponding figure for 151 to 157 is -72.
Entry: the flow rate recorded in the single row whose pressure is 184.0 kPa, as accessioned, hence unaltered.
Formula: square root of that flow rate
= 9.279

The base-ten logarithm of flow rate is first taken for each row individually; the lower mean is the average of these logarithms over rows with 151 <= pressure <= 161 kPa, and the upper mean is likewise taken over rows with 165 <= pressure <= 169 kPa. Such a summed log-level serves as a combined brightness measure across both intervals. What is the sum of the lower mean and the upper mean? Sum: 3.860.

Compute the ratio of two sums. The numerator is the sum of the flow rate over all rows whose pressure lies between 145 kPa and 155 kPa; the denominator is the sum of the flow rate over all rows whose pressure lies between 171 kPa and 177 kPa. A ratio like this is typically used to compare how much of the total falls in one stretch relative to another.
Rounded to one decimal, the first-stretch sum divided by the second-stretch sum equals 1.7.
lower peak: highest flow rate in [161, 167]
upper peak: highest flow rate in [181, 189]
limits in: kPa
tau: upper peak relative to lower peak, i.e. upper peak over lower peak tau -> 1.00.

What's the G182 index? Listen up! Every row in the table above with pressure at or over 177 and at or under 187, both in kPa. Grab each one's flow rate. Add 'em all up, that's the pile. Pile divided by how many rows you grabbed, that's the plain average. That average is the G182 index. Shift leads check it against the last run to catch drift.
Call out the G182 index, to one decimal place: 81.3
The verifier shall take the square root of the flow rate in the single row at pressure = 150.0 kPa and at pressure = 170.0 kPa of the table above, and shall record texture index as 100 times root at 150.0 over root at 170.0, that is 94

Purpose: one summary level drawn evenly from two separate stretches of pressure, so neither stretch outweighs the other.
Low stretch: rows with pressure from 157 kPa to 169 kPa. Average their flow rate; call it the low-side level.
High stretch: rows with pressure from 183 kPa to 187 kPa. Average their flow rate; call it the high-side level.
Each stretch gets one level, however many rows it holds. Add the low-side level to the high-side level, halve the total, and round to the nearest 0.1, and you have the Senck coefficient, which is 83.1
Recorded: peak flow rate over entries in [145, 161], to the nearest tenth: 88.6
